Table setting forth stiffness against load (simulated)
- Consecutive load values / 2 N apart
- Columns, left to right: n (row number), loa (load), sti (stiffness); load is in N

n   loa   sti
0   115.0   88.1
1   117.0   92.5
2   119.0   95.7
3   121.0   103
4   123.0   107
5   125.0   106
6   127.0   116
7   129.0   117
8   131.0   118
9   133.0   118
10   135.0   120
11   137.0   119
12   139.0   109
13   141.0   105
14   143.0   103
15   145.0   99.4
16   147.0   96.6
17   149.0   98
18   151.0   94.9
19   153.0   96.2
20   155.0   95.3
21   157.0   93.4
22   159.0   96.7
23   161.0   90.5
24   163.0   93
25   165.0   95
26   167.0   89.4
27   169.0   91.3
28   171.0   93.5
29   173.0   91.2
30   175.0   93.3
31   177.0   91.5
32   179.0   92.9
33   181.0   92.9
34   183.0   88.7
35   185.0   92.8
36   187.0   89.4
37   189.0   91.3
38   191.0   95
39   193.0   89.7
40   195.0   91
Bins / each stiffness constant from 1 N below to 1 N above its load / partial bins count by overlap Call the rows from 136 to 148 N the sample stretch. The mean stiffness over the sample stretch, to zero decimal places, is 105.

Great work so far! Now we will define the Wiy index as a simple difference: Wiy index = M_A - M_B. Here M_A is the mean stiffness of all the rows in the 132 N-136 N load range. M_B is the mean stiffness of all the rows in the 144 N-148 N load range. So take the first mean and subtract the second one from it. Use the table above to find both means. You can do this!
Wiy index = 21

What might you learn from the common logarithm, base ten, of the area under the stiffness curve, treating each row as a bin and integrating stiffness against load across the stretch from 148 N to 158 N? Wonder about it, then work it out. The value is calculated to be 2.98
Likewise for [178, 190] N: 3.04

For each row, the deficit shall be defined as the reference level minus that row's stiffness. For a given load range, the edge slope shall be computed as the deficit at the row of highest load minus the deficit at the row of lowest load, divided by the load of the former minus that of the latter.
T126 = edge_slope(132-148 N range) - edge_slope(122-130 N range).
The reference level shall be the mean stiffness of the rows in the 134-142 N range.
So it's 3.2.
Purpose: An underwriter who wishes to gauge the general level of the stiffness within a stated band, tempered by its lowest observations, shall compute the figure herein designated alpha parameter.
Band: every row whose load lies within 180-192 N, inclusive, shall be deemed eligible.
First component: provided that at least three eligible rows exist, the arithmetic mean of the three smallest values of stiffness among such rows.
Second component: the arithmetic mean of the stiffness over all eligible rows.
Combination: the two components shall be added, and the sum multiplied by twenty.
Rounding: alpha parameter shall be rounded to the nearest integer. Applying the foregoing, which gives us 3630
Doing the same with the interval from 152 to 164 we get 3730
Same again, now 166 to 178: 3647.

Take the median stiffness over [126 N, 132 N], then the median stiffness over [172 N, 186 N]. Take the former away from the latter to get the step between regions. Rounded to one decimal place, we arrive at -24.2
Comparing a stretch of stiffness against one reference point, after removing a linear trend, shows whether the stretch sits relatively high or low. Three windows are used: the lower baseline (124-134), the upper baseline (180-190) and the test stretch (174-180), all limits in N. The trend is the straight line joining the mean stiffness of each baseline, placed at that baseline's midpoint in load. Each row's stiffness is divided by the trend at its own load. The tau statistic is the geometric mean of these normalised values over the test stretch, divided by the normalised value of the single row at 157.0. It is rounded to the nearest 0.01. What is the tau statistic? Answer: 1.08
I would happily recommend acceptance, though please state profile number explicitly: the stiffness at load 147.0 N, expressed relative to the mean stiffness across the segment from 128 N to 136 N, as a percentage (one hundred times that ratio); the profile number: 82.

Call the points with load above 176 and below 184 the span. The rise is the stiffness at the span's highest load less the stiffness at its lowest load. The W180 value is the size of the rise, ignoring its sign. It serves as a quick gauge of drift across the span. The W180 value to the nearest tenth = 2.8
